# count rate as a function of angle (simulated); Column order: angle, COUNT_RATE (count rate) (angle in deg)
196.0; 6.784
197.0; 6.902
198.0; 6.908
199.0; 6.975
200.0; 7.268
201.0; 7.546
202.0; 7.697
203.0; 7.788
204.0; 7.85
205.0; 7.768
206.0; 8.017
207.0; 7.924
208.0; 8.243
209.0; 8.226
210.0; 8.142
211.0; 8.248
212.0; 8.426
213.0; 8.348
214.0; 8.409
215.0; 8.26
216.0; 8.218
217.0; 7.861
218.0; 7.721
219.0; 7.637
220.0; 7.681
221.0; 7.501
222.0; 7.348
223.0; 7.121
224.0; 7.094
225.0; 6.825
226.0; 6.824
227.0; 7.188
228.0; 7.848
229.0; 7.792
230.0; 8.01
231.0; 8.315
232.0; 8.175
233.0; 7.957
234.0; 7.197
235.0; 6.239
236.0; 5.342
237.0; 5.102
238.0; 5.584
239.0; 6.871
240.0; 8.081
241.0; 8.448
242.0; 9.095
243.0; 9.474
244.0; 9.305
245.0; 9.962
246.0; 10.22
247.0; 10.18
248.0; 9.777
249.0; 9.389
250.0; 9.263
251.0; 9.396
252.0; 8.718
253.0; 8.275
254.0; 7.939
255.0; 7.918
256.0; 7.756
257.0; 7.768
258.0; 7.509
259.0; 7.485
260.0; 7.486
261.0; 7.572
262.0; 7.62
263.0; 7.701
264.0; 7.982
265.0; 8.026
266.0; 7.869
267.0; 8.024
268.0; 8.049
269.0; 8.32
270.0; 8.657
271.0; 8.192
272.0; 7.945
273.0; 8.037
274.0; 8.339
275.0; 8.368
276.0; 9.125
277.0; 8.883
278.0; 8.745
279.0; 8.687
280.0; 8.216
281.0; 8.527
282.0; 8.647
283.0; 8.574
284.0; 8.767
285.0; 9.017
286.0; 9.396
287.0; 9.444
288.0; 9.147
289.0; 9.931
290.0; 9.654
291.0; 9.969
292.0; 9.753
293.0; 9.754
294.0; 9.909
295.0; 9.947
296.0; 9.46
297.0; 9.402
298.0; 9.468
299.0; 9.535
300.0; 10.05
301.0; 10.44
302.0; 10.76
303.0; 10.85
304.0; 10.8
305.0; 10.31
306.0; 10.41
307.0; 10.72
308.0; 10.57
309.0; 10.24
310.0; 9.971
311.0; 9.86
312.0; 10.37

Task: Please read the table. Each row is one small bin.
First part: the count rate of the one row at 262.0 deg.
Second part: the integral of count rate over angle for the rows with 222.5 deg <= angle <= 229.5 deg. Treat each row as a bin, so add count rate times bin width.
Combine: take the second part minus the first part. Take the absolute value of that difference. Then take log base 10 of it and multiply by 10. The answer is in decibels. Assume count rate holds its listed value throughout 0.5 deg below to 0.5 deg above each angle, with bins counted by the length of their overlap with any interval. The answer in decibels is 16.3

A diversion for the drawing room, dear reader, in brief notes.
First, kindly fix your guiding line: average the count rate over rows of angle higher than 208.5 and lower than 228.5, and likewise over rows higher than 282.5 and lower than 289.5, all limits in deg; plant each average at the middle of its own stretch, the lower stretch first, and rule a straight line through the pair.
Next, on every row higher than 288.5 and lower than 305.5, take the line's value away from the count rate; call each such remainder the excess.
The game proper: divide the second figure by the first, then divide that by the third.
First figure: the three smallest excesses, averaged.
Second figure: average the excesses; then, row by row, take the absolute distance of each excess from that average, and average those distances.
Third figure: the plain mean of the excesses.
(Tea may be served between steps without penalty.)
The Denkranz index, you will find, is 20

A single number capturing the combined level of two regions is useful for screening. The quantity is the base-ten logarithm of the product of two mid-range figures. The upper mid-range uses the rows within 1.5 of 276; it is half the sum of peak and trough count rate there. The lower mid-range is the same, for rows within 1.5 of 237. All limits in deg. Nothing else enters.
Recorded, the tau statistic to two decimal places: 1.67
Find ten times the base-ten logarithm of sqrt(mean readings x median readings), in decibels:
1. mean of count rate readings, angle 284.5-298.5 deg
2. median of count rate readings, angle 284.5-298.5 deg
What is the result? 9.8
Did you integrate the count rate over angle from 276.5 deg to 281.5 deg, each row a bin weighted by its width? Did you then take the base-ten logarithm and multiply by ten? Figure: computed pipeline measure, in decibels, 16.34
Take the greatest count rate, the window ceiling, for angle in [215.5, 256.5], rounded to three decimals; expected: 10.220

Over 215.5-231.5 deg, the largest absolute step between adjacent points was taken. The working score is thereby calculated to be 0.66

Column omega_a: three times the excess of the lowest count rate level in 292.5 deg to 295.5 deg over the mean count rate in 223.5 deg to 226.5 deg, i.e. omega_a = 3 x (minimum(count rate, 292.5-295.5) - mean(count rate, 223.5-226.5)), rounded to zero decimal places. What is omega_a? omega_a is 9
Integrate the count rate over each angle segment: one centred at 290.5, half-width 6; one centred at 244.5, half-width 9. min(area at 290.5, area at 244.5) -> 115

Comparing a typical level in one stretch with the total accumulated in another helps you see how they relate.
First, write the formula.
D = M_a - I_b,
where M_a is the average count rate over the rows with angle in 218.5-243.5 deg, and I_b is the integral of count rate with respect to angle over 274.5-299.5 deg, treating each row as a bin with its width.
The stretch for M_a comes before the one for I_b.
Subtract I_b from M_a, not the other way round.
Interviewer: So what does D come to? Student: -223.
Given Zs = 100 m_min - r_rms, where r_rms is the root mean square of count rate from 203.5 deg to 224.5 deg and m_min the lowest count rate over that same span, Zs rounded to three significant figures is 701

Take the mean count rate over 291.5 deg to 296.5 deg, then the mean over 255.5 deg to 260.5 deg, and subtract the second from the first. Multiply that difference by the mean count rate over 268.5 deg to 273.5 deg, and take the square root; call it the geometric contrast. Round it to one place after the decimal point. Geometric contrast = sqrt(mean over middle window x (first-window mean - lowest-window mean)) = 4.2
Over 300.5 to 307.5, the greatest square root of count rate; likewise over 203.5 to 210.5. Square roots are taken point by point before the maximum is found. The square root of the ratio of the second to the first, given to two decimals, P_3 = 0.93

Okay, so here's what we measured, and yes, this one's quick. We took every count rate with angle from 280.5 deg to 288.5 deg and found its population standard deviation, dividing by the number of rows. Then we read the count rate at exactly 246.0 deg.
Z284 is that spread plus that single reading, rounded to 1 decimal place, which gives 10.6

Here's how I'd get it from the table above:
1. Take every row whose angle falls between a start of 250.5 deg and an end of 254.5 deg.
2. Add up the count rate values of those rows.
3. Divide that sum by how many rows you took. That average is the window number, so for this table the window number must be 8.6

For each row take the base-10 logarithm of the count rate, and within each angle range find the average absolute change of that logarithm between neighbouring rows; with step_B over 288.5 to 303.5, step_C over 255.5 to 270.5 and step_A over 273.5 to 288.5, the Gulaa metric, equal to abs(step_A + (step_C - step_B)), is 0.009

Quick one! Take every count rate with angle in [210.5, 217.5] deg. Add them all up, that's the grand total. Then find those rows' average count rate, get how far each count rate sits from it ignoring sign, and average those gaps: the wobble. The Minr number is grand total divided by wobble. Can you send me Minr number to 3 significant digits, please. 469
